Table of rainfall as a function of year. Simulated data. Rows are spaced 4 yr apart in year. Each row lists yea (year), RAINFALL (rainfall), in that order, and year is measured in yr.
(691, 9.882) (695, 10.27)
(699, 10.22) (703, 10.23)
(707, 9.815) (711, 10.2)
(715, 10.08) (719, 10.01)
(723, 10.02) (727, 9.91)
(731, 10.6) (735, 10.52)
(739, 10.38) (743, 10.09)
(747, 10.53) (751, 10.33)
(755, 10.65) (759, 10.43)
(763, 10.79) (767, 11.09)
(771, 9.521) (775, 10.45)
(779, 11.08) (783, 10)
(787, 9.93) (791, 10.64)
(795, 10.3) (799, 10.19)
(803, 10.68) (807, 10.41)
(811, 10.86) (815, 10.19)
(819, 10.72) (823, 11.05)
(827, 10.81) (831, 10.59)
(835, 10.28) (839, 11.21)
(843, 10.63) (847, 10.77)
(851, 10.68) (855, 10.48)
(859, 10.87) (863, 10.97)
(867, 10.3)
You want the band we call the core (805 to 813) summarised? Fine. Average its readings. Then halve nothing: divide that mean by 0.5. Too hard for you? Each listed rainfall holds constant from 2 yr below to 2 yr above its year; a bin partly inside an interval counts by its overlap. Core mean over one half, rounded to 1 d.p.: 21.3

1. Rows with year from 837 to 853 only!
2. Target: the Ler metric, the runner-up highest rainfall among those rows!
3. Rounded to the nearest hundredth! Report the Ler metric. 10.77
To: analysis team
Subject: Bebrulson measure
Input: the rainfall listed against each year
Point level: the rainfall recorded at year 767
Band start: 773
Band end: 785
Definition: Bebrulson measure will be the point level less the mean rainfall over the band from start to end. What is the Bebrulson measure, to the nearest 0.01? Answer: 0.58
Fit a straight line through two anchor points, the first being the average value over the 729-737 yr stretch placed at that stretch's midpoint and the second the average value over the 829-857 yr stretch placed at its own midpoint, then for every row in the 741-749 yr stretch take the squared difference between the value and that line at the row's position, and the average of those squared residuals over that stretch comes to 0.12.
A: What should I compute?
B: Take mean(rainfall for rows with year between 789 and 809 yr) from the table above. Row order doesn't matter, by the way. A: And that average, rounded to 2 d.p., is 10.44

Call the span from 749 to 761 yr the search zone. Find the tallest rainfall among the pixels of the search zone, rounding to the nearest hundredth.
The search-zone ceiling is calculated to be 10.65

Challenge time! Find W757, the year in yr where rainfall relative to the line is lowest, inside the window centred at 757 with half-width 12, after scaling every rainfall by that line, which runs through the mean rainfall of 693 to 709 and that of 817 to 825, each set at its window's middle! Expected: 751 yr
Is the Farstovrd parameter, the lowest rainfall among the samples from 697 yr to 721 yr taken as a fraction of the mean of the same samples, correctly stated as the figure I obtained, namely 0.973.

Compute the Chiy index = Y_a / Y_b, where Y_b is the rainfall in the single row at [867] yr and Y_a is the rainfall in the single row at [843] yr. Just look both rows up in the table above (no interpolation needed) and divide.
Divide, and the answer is 1.03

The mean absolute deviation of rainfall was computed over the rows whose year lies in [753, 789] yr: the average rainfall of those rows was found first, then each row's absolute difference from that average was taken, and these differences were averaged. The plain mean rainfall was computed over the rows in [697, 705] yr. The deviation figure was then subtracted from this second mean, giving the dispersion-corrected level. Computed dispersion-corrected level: 9.8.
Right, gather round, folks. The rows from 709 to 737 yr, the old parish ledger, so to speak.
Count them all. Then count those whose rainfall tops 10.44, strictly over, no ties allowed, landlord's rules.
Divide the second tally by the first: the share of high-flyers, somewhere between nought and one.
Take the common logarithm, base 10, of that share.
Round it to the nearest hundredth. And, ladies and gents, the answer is -0.54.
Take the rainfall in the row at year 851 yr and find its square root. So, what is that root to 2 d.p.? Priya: 3.27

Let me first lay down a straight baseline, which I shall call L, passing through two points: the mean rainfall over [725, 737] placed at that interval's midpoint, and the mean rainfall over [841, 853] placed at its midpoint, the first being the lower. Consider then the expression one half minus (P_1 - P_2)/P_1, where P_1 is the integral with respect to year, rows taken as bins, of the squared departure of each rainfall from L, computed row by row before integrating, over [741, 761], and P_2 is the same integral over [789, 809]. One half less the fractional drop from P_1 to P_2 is 1.0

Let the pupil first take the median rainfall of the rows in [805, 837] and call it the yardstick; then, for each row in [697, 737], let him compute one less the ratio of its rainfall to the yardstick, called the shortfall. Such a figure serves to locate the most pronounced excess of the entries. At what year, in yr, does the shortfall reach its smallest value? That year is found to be 731 yr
